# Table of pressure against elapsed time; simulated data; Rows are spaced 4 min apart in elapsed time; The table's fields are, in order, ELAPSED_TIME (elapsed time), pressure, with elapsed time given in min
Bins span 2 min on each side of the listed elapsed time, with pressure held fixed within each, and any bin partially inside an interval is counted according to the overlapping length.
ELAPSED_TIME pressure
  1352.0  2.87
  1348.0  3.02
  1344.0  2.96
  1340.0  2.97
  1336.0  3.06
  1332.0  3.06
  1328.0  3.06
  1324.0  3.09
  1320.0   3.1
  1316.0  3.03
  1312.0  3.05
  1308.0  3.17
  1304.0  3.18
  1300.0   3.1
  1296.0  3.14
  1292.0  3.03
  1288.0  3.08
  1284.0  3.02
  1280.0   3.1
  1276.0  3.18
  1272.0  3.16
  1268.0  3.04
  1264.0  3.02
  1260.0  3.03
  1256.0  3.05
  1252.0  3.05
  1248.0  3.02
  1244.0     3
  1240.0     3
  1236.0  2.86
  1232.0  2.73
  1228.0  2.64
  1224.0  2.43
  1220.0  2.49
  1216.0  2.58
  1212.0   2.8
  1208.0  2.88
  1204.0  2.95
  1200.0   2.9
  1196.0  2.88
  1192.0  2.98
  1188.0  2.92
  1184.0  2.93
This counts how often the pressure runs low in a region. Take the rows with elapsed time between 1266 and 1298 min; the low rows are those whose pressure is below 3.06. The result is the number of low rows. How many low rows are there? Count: 3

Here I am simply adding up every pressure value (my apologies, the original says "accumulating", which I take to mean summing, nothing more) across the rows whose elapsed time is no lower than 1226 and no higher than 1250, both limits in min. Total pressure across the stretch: 17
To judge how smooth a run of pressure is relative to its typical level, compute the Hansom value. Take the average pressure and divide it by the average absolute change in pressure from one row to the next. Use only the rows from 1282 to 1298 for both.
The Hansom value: 42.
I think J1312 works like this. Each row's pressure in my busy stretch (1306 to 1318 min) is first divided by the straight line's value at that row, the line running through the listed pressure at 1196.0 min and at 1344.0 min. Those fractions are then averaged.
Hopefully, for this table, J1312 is 1.05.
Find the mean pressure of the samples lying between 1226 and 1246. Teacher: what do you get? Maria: 2.85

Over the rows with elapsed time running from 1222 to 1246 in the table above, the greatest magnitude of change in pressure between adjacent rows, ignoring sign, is 0.21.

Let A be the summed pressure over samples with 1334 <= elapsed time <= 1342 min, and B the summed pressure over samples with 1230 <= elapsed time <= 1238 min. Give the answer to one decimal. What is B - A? -0.4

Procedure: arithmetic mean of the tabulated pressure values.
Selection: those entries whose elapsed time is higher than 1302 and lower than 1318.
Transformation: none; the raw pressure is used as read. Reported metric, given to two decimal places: 3.11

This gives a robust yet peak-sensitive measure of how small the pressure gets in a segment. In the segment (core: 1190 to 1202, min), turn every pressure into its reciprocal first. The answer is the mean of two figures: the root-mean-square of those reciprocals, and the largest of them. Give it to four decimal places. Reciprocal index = 0.3449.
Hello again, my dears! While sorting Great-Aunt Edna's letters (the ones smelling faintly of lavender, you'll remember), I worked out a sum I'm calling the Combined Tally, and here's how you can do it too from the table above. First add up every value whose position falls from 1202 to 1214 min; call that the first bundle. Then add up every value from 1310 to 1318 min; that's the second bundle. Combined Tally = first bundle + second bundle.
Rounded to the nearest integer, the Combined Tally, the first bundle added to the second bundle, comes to 15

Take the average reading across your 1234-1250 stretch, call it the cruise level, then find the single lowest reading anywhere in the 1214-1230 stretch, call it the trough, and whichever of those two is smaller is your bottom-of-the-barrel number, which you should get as 2.43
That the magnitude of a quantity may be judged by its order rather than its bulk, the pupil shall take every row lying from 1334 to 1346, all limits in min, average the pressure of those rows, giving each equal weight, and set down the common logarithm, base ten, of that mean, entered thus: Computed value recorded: 0.477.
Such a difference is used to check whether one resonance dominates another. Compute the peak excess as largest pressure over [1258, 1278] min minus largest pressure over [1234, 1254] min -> 0.13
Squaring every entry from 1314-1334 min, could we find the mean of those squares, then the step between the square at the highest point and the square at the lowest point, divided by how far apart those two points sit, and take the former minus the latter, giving 9.4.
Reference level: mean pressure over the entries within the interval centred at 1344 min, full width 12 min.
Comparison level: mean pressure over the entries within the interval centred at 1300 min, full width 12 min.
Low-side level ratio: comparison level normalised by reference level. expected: 1.05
